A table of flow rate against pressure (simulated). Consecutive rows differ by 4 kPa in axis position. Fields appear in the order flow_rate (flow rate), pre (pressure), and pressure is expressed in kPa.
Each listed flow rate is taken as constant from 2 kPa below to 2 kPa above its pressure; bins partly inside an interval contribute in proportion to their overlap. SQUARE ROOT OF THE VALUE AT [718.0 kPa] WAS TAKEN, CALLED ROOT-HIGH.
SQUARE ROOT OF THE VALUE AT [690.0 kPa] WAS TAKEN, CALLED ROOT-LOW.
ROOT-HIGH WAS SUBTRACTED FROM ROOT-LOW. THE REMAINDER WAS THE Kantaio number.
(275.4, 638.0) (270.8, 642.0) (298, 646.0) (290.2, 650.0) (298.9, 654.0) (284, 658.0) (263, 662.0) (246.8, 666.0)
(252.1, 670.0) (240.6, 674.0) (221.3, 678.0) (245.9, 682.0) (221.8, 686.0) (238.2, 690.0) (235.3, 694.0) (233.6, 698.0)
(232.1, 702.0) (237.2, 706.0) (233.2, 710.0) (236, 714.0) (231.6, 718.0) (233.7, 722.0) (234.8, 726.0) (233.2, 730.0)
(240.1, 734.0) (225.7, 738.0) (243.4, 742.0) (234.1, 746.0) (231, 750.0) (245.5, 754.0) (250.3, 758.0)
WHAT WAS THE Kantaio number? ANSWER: 0.22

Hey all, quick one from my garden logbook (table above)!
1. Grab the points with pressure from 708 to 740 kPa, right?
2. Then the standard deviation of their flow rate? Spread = 4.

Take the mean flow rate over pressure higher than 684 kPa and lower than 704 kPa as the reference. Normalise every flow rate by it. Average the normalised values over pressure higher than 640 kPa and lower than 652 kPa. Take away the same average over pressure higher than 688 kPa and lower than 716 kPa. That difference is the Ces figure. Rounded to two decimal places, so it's 0.22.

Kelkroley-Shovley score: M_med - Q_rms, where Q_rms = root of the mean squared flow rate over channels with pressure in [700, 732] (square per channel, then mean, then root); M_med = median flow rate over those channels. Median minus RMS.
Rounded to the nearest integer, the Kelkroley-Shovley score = -1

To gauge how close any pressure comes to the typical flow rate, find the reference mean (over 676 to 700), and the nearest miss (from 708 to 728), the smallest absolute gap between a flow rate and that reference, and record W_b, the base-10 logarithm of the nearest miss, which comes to -0.29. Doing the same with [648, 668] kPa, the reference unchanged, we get 1.15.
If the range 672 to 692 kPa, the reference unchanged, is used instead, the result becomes 0.74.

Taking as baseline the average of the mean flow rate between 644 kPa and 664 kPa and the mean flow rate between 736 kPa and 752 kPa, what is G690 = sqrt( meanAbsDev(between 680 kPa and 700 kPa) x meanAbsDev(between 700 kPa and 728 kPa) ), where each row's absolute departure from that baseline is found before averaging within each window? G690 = 25.7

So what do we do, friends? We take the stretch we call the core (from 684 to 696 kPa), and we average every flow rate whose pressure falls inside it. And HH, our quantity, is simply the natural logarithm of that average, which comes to 5.45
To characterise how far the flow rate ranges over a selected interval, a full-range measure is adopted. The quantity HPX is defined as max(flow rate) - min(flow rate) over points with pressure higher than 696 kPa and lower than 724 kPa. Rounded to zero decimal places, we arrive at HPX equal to 6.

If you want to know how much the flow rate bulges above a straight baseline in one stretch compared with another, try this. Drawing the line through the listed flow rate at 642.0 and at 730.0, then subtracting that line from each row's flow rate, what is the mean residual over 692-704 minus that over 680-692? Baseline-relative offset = 3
